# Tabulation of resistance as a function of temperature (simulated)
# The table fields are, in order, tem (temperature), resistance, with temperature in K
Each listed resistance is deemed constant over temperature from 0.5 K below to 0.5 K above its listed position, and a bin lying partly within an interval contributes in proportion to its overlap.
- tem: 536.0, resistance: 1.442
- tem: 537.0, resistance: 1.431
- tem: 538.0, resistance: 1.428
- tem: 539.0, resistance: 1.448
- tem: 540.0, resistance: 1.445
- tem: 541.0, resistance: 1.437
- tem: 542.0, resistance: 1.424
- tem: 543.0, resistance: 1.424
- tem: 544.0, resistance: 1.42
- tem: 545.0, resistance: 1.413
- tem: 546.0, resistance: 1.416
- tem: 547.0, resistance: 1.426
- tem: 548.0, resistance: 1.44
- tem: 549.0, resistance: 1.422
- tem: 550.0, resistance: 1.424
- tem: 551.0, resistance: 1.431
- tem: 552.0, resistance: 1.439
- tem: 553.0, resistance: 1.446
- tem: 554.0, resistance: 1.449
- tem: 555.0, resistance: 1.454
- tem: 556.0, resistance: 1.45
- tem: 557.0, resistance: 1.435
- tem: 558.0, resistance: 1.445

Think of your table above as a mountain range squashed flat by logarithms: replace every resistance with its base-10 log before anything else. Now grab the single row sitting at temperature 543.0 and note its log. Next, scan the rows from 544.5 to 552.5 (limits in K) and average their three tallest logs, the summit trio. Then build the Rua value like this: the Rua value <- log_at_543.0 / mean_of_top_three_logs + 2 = 2.976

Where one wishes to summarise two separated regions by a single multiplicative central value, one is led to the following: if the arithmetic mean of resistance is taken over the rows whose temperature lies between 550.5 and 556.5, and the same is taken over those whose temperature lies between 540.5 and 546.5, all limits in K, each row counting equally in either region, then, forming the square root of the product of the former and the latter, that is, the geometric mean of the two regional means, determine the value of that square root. 1.43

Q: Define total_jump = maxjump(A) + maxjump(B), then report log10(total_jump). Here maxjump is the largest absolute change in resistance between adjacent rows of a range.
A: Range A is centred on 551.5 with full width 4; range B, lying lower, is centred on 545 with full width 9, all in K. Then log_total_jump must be -1.59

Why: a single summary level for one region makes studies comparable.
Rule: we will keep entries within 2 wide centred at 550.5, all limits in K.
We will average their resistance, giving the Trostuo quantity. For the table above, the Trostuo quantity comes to 1.43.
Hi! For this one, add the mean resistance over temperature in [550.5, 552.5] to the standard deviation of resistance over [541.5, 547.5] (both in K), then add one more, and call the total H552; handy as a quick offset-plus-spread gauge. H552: 2.44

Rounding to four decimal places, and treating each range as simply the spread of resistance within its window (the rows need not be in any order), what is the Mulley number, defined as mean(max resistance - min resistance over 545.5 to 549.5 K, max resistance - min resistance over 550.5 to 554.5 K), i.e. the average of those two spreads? 0.0210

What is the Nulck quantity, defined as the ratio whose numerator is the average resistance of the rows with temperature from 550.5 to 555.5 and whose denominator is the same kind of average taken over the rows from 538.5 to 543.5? 1.006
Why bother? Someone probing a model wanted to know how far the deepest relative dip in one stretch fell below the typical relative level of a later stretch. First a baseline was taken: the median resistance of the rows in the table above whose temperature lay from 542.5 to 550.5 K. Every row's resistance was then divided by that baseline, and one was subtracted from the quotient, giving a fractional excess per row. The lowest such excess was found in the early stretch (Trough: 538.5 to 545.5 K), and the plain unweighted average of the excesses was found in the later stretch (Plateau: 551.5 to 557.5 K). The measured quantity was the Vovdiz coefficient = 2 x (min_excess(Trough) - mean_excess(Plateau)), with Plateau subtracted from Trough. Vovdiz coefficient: -0.05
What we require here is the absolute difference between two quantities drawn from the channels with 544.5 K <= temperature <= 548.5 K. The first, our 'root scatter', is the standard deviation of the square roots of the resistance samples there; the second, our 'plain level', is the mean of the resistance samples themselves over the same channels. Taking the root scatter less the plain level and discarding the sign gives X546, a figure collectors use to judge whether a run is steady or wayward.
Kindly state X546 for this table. 1.42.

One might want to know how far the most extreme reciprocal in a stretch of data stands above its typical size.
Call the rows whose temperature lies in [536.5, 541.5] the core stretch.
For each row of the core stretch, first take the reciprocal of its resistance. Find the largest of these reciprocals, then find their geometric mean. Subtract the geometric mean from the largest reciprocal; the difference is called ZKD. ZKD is 0.0048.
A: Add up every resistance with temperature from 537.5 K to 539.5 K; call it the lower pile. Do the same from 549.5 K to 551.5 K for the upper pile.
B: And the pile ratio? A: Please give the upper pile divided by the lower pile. 0.993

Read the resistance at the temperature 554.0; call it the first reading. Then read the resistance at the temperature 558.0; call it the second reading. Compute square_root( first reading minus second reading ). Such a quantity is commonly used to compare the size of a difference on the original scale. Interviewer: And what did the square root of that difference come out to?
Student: 0.06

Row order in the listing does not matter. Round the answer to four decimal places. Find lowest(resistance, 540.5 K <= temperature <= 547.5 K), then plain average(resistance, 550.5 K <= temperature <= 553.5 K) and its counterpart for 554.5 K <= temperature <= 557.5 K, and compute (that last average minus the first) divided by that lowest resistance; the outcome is 0.0054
